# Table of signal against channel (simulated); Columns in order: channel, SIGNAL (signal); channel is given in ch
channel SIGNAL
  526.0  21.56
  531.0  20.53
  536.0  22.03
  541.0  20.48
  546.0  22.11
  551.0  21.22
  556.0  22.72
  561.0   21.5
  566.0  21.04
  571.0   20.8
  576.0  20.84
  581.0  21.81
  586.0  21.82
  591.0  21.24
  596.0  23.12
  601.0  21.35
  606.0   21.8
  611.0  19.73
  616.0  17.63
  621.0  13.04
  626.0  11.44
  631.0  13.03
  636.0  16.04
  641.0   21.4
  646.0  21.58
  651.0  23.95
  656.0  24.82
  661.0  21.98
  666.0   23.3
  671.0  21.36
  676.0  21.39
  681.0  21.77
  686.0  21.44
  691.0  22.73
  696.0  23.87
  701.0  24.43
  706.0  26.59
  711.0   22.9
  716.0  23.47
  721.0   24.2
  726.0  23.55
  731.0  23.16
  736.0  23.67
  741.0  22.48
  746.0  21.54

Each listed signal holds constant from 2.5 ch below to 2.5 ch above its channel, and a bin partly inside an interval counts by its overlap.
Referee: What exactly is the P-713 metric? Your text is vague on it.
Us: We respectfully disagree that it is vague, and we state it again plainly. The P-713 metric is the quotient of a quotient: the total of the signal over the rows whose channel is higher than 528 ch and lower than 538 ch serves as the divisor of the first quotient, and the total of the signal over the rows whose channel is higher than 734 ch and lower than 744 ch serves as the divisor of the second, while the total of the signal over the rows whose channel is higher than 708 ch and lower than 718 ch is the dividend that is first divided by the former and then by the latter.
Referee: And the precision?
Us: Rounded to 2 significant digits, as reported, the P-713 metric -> 0.024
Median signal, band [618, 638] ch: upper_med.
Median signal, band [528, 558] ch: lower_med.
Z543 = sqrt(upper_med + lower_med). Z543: 5.9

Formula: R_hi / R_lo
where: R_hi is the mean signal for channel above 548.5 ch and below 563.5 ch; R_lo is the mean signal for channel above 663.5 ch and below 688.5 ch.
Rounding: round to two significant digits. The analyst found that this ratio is 1.0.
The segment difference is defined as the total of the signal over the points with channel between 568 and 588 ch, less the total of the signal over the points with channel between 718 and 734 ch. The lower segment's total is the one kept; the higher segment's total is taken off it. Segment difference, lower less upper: 14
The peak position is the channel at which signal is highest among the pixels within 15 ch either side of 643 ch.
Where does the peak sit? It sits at 656.0 ch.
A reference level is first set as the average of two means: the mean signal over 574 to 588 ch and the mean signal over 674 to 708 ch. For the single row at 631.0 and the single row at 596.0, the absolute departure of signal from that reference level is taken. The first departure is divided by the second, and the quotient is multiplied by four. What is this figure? 47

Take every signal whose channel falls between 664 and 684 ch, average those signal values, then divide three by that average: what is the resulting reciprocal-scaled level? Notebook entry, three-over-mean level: 0.137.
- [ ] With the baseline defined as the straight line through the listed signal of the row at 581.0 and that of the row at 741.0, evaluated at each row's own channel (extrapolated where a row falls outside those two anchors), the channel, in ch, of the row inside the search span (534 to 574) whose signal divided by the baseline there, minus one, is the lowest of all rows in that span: 541.0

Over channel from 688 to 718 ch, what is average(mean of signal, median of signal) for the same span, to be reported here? 23.8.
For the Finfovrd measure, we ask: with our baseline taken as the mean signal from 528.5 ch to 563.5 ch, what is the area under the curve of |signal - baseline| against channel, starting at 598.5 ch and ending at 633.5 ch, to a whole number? 166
